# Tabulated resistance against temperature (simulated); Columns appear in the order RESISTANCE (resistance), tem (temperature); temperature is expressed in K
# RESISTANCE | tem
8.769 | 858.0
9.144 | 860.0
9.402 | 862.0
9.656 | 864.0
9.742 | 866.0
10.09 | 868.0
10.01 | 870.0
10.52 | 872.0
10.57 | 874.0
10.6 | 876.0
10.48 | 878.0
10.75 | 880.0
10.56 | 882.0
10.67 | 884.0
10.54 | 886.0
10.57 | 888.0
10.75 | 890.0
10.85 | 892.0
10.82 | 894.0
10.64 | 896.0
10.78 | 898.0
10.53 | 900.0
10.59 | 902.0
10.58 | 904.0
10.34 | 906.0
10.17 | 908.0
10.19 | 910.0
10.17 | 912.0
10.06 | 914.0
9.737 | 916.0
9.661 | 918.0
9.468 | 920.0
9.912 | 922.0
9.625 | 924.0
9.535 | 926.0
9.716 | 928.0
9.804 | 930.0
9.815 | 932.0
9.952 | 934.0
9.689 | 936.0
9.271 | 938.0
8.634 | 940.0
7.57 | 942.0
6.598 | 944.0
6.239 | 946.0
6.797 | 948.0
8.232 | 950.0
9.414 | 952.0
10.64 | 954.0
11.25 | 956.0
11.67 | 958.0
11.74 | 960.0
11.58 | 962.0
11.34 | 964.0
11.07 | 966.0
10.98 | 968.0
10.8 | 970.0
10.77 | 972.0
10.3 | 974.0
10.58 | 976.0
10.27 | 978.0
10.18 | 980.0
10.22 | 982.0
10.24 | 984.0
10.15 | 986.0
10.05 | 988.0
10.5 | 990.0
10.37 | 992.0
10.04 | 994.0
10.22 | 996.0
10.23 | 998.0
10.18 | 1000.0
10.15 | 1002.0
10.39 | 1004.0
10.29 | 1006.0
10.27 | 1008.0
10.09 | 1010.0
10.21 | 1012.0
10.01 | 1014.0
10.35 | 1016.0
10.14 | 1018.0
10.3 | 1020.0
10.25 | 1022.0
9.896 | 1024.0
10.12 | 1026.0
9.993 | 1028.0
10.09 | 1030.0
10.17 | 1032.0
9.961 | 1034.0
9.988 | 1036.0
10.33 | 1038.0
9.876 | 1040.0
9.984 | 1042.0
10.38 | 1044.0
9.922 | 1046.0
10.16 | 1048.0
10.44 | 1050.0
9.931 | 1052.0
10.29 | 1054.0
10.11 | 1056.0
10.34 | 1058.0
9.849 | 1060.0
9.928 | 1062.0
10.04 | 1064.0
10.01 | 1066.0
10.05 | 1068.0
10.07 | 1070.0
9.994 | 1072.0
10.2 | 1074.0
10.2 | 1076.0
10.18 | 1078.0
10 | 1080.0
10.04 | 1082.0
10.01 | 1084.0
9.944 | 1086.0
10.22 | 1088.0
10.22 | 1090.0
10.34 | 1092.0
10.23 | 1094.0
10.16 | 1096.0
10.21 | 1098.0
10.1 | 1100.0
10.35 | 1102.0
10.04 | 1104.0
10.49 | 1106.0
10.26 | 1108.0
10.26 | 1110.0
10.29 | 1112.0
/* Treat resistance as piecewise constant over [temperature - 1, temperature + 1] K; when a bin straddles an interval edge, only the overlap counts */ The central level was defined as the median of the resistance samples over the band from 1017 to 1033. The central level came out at 10.1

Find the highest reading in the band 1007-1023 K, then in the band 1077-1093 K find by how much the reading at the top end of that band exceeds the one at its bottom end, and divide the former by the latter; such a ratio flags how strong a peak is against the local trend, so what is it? 65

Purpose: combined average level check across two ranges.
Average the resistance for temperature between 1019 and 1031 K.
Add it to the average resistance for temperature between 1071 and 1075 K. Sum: 20.2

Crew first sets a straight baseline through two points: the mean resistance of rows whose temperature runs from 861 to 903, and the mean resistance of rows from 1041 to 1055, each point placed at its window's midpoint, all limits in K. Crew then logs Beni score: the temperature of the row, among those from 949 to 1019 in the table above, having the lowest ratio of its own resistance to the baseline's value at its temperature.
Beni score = 950.0 K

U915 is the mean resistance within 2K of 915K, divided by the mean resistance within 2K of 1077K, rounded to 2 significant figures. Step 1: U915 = 0.97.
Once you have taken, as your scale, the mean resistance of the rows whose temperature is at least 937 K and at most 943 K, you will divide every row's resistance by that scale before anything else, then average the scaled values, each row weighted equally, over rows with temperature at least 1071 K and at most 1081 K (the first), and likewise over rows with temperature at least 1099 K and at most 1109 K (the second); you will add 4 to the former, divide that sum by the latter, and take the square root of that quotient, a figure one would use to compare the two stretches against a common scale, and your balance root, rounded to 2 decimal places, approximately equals 2.07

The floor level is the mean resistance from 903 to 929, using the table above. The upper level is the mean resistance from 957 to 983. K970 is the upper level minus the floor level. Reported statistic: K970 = 0.9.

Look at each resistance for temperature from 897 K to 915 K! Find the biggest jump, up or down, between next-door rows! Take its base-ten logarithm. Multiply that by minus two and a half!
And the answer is 1.5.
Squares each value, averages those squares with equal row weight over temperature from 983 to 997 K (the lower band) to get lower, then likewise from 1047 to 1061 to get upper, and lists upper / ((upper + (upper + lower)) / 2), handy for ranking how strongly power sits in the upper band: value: 0.66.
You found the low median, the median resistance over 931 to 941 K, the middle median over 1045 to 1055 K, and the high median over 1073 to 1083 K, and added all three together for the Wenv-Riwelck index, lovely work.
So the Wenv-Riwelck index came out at 30.0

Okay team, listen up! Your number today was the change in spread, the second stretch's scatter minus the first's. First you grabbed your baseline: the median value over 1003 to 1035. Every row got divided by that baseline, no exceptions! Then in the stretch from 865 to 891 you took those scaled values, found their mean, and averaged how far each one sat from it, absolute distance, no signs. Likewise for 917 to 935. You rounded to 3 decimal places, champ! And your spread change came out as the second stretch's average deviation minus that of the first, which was -0.010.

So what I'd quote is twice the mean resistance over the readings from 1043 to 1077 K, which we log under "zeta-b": 20.2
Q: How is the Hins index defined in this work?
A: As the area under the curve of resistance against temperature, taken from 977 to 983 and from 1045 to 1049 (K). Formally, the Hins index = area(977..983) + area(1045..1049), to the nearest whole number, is 102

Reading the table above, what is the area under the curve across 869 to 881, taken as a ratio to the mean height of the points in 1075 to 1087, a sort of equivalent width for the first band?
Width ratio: 13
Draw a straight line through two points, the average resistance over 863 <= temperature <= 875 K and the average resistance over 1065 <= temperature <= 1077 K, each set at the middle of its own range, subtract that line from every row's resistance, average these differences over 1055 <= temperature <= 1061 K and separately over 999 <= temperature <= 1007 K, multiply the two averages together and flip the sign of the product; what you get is 0.00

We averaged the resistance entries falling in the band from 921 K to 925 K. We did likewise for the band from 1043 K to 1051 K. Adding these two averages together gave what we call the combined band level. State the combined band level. 20.0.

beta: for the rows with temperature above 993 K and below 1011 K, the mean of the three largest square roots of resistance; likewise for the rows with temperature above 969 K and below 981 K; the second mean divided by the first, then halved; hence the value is 0.510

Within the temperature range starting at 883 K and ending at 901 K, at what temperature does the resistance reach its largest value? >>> 892.0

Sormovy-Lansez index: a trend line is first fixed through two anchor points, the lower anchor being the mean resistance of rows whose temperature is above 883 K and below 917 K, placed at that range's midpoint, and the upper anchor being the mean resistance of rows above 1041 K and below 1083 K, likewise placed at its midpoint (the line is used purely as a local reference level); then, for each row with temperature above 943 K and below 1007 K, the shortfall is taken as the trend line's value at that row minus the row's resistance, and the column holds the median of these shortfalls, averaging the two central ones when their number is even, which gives 0.009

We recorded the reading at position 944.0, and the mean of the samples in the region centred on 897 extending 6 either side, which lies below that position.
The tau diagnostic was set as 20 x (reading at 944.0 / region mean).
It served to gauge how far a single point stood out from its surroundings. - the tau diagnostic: 12.3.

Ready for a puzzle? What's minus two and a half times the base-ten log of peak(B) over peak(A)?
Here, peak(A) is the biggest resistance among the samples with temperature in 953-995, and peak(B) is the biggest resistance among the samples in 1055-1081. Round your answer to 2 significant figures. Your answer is 0.14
